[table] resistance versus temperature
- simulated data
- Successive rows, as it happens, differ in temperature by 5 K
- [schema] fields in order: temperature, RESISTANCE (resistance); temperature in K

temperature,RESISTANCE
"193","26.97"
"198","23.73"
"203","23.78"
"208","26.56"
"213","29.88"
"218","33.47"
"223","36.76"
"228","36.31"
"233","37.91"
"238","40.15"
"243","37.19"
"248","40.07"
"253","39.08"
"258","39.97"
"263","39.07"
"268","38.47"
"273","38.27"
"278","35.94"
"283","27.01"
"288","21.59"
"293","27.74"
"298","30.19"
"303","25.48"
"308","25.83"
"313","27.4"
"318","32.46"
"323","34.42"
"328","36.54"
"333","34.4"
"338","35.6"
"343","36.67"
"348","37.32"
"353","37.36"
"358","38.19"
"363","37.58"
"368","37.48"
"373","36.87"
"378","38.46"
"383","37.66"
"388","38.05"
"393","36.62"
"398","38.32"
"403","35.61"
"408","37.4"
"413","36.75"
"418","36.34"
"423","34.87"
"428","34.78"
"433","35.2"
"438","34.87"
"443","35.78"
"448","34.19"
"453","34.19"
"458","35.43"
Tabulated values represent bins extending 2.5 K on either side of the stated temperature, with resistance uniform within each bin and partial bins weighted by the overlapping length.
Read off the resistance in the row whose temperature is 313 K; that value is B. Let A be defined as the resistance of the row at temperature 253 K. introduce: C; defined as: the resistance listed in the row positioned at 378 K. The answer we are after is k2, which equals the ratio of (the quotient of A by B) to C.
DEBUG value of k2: 0.037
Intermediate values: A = 39.08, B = 27.4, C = 38.46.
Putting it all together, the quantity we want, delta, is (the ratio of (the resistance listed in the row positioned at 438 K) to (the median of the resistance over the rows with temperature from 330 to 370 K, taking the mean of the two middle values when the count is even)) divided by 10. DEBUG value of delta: 0.0934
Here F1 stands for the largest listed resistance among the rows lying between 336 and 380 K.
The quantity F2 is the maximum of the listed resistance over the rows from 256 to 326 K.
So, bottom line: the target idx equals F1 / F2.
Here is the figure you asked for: 0.96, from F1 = 38.46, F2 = 39.97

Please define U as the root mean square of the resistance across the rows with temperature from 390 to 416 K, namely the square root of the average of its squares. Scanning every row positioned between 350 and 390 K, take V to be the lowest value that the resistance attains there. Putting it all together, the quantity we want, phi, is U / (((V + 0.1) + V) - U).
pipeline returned 1.0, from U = 37.0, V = 36.87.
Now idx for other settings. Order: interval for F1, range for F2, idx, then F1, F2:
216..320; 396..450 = 1.05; 40.15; 38.32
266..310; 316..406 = 1.00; 38.47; 38.46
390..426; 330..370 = 1.00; 38.32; 38.19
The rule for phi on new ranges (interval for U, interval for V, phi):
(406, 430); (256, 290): 5.0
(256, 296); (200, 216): 2.5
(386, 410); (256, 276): 0.9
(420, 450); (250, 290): 4.2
